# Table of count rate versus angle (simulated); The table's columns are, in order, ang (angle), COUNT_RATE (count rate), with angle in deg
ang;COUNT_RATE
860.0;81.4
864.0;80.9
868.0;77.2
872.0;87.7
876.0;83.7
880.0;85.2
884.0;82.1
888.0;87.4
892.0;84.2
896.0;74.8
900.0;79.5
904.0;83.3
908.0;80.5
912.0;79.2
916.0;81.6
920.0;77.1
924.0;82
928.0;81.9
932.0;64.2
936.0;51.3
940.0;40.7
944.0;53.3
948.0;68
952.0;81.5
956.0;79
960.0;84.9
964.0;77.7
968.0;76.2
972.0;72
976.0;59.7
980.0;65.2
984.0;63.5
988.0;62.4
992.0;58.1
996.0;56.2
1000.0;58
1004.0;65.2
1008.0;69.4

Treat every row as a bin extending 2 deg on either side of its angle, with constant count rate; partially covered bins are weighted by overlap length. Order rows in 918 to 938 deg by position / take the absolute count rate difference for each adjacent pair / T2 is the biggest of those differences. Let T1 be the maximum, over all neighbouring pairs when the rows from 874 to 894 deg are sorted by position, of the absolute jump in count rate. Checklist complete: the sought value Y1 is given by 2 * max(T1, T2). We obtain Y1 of 35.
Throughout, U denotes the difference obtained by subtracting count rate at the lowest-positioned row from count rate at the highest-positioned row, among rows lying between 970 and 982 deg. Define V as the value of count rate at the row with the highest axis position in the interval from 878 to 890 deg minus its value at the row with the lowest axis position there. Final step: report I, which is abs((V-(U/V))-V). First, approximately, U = -6.8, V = 2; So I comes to 3.1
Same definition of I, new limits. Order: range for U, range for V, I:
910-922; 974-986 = 0.6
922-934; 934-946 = 8.9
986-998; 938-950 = 0.2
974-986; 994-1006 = 0.4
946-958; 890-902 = 2.3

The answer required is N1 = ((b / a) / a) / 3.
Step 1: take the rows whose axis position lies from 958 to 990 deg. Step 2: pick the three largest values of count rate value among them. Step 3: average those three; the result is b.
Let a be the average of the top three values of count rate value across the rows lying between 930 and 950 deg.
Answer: 0.0069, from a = 62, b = 80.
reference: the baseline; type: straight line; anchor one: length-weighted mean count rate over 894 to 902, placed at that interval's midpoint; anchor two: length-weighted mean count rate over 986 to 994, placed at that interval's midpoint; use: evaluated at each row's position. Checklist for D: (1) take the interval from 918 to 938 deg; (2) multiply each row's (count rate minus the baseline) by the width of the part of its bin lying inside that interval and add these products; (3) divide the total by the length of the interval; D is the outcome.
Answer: 0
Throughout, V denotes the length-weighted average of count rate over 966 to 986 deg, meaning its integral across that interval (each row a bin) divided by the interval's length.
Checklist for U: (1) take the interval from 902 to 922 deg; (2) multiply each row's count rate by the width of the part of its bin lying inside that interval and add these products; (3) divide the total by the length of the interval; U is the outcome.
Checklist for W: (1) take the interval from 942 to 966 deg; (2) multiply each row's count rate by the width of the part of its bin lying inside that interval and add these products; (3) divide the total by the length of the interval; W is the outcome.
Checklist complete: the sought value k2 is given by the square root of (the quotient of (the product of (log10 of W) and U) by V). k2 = 1.49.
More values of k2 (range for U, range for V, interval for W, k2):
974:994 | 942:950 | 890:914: 1.39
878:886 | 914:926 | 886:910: 1.41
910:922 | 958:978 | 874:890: 1.44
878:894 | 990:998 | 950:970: 1.68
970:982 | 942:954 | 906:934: 1.36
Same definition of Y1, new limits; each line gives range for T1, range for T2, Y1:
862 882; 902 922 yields 21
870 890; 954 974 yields 14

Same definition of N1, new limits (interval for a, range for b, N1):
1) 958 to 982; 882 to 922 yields 0.0045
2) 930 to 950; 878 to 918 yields 0.0075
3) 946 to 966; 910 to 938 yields 0.0041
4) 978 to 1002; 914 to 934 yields 0.0067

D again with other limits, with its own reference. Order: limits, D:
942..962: 6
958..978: 10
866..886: 2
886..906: 4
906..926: 6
